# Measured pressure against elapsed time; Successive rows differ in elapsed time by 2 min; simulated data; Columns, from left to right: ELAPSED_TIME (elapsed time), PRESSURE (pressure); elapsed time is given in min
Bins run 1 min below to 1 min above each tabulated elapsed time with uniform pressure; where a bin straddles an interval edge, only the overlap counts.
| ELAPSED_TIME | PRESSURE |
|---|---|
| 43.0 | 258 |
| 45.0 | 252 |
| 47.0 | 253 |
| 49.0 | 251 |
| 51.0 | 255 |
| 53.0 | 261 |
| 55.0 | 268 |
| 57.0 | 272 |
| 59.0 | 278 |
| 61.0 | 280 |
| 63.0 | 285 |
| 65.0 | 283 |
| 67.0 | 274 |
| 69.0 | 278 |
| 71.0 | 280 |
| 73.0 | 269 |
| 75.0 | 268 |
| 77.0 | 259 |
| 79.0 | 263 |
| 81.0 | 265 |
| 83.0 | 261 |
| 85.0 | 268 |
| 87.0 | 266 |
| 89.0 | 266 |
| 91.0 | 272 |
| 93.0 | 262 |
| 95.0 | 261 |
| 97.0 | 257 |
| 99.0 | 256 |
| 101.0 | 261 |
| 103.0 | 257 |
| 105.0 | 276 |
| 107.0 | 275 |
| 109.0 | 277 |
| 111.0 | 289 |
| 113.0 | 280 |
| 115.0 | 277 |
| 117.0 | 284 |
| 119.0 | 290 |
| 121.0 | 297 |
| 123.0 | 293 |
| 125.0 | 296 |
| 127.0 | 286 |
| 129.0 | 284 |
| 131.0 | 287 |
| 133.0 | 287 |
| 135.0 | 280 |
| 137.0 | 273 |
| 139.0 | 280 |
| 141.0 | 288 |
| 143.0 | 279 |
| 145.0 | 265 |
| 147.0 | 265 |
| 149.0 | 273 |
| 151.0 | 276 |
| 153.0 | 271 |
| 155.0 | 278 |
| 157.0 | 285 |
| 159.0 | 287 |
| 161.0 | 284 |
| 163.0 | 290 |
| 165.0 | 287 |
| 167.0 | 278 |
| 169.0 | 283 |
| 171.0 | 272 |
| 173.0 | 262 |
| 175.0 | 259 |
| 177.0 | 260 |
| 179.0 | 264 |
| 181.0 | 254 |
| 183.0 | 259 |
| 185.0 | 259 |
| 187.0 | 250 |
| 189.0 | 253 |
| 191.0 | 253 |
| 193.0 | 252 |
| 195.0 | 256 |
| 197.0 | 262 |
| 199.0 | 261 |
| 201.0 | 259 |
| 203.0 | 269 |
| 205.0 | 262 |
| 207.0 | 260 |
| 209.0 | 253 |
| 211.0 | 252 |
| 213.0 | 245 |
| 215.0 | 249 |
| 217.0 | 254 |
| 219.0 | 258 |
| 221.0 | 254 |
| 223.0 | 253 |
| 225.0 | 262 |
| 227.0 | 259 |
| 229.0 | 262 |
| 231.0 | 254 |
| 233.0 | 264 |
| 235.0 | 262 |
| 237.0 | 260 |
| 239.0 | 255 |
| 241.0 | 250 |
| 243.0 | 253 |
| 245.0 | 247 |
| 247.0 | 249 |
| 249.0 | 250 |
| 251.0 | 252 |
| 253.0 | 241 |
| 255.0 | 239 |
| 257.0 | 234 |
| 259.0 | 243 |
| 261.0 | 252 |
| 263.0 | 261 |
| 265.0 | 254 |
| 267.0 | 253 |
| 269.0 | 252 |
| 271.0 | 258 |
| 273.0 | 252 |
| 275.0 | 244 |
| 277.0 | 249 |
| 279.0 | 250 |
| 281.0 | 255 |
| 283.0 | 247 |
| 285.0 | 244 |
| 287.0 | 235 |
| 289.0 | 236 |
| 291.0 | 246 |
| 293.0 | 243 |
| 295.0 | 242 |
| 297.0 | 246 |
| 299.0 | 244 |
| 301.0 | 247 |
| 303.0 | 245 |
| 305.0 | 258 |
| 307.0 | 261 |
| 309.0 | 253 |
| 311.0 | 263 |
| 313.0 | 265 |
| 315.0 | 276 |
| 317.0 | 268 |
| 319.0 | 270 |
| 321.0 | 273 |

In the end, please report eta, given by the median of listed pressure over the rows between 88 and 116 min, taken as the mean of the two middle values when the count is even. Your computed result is 269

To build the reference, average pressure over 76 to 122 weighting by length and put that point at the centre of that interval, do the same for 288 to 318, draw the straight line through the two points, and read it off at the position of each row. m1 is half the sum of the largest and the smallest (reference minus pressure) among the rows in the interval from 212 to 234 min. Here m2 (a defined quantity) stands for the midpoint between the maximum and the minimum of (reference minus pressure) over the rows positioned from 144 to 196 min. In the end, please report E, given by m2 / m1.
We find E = -1.2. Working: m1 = 5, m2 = -6.1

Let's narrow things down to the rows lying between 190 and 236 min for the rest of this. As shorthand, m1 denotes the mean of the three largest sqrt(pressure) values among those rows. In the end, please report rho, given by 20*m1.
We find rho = 326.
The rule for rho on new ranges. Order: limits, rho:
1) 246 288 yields 321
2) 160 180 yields 339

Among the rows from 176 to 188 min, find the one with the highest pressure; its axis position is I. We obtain 179.0 min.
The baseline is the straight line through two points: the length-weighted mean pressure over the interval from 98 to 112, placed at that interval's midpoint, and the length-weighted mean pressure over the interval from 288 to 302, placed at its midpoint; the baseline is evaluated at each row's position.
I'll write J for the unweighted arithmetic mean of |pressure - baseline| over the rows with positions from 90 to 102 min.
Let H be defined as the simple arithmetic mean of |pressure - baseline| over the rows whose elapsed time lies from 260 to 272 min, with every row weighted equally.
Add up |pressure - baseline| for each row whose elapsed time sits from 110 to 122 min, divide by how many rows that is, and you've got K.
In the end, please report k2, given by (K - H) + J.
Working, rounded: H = 7.5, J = 10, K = 18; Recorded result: 20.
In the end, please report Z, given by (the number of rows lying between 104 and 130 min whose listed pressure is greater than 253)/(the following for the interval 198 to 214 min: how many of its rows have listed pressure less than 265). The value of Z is 1.86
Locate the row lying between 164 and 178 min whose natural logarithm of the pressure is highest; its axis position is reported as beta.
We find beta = 165.0 min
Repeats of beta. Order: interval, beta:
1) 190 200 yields 197.0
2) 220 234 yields 233.0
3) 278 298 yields 281.0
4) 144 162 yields 159.0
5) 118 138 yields 121.0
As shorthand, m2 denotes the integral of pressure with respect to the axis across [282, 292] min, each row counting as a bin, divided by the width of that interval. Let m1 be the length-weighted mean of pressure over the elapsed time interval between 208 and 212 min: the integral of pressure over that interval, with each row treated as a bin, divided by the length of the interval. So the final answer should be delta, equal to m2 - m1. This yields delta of -11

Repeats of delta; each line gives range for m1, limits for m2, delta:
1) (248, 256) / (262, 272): 10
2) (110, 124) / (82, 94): -21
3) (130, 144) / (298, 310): -31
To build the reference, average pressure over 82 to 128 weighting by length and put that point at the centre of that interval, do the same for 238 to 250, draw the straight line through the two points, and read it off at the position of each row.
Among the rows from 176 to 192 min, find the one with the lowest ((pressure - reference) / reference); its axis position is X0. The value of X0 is 187.0 min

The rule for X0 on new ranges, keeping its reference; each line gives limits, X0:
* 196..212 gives 211.0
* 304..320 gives 309.0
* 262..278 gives 275.0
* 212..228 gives 213.0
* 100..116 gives 103.0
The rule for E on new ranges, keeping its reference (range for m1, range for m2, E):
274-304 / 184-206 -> 0.3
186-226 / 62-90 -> 0.2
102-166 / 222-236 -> -0.1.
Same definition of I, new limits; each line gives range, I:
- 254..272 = 263.0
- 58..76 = 63.0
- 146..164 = 163.0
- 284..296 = 291.0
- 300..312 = 311.0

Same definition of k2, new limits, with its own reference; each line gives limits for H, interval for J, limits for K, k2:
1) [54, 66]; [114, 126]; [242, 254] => 19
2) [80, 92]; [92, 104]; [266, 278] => 11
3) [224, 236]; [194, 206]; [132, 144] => 13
